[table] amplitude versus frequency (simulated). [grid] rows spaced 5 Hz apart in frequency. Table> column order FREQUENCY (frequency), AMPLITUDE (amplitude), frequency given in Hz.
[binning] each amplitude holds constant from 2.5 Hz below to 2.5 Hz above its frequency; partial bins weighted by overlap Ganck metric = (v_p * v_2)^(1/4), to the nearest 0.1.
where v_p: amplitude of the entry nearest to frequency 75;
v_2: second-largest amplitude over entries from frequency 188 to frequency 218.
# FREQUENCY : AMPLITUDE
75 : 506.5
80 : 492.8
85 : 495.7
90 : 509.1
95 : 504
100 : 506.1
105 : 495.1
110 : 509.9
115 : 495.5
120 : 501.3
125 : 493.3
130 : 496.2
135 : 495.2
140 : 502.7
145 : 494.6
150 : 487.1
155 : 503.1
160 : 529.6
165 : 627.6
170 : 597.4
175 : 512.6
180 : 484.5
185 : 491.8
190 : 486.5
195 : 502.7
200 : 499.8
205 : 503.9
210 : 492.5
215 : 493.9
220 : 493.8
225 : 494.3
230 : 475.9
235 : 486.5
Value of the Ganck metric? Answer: 22.5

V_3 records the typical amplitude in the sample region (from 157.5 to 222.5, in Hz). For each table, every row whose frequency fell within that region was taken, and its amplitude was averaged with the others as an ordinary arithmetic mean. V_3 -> 517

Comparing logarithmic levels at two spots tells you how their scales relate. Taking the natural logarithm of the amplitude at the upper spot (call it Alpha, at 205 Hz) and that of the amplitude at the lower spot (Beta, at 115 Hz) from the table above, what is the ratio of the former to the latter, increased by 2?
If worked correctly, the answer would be 3.00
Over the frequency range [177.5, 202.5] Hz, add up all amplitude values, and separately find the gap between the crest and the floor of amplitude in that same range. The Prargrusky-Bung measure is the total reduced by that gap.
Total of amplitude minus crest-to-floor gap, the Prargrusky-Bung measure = 2447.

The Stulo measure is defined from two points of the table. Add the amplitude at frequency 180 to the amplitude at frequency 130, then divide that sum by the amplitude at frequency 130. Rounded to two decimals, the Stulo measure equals 1.98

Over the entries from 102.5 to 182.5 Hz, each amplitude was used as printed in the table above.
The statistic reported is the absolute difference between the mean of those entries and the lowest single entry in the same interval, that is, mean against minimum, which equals 30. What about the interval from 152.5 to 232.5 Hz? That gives 36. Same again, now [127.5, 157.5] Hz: 9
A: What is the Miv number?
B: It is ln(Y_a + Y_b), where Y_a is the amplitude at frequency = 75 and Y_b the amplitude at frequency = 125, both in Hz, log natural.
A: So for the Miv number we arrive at 6.91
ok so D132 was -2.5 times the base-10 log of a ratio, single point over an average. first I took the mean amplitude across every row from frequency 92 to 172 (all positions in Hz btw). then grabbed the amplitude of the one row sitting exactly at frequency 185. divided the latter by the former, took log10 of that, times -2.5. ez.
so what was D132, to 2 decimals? 0.05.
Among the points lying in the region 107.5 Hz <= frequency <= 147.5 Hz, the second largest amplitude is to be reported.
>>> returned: 502.7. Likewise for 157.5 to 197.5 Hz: 597.4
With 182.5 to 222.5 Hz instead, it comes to 502.7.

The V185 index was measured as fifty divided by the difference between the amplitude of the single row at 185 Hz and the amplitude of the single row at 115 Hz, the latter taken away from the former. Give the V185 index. -14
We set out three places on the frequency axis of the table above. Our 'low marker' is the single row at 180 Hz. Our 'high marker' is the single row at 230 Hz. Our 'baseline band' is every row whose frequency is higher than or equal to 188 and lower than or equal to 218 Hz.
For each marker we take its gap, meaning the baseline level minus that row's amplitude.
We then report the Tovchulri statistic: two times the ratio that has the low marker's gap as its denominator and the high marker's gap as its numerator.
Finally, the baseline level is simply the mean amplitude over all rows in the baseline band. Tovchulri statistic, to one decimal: 3.4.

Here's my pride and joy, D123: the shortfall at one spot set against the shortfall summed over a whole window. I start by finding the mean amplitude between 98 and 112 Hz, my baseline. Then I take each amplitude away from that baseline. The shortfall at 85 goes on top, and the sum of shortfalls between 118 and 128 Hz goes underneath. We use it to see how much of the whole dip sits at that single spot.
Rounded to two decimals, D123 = 0.63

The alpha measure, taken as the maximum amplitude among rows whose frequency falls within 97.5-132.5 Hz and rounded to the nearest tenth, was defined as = 509.9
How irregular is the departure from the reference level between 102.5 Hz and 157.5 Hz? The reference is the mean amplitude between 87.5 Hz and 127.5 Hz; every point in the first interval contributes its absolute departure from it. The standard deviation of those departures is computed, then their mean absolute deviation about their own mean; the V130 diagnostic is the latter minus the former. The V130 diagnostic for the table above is -1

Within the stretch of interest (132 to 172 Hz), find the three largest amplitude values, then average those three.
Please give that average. 585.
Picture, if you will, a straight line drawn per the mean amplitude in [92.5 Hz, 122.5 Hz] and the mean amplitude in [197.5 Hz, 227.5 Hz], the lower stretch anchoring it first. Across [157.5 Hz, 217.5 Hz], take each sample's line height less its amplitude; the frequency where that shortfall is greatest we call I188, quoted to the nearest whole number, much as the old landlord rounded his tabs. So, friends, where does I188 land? 180 Hz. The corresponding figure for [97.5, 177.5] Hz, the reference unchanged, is 150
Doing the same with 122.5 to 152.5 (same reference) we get 150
